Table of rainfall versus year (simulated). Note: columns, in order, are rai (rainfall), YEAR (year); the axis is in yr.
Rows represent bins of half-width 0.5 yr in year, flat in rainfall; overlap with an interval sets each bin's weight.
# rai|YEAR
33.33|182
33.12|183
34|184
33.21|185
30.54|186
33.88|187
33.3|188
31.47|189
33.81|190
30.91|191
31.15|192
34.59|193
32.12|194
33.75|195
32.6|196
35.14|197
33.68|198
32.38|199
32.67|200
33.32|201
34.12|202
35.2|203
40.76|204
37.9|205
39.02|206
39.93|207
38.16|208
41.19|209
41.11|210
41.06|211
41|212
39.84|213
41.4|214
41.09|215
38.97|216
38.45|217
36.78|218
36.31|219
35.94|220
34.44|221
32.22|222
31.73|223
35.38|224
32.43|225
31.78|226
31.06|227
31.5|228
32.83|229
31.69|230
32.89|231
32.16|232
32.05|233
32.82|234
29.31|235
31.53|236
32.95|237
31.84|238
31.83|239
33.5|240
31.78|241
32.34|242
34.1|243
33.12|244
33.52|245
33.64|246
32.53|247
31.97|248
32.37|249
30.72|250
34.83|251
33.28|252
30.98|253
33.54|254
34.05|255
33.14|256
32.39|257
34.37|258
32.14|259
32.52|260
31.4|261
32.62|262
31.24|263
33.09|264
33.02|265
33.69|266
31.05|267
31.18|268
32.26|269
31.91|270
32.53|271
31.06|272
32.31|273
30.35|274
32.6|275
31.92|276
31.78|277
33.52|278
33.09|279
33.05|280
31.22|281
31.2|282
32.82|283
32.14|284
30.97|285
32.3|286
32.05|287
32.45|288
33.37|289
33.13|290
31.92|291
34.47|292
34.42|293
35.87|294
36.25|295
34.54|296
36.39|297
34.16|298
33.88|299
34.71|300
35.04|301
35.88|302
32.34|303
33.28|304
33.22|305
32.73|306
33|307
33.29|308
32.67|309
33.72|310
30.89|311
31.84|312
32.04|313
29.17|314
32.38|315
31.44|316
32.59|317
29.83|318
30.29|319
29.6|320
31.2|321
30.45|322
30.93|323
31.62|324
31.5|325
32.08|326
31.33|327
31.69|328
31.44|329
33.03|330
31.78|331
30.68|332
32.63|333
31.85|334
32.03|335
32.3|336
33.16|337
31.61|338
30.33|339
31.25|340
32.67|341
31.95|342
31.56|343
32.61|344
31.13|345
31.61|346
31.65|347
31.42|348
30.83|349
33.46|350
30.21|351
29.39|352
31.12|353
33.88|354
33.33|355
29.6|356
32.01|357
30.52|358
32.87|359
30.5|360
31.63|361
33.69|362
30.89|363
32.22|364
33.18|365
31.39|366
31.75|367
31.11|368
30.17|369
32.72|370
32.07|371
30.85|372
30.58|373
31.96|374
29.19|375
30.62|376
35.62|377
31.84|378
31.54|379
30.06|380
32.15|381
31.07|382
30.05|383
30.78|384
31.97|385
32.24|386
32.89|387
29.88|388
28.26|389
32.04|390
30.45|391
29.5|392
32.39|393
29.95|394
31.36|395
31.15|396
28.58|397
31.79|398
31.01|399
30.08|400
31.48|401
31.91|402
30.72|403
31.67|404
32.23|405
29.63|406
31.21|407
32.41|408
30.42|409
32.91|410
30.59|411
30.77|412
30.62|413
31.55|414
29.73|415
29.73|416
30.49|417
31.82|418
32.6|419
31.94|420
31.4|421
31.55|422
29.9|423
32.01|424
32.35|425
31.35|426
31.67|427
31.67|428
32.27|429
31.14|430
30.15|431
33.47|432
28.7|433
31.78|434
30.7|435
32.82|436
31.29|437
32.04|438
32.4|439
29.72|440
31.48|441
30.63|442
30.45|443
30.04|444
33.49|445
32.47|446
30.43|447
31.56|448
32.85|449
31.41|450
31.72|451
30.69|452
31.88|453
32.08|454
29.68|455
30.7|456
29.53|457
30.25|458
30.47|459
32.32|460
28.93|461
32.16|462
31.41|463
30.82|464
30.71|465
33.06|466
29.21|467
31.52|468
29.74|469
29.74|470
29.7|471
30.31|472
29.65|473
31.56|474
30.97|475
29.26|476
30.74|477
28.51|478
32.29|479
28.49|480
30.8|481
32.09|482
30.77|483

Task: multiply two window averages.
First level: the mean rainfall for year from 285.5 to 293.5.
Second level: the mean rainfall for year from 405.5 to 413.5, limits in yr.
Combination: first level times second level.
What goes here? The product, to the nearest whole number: 1026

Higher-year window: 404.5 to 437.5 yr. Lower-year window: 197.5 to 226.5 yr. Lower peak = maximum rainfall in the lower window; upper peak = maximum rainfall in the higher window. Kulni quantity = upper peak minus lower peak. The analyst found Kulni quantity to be -8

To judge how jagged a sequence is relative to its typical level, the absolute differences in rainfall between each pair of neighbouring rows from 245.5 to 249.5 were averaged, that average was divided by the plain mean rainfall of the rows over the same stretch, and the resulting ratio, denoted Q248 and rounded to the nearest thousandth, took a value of 0.021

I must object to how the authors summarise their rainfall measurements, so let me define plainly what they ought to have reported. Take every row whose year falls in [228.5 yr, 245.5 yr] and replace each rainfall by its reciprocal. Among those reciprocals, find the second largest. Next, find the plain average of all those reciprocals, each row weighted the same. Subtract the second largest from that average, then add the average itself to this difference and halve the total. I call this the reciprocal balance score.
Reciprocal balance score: 0.0151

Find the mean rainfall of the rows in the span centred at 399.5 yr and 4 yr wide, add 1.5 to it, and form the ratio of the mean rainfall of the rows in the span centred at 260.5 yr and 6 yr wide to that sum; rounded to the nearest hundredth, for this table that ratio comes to 0.99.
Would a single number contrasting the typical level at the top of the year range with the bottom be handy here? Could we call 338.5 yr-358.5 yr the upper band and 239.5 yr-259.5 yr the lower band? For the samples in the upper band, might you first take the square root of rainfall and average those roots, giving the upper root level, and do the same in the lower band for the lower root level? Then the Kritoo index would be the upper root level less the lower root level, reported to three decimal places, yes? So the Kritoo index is -0.123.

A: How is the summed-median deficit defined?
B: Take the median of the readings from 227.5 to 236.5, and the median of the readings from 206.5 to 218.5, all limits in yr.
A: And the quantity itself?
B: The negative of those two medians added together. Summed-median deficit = -72.5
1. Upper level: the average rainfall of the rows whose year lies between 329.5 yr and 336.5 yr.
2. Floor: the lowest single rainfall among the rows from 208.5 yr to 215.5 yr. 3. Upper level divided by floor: 0.80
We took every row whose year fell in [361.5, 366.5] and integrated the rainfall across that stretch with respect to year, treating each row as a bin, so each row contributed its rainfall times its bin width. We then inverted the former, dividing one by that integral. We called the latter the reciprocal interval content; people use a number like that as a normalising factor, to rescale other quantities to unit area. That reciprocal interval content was 0.0062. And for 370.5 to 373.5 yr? 0.0107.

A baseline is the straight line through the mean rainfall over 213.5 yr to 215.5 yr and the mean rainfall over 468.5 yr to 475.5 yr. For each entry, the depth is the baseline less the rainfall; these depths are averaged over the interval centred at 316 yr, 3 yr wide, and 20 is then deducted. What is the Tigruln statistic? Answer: -15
